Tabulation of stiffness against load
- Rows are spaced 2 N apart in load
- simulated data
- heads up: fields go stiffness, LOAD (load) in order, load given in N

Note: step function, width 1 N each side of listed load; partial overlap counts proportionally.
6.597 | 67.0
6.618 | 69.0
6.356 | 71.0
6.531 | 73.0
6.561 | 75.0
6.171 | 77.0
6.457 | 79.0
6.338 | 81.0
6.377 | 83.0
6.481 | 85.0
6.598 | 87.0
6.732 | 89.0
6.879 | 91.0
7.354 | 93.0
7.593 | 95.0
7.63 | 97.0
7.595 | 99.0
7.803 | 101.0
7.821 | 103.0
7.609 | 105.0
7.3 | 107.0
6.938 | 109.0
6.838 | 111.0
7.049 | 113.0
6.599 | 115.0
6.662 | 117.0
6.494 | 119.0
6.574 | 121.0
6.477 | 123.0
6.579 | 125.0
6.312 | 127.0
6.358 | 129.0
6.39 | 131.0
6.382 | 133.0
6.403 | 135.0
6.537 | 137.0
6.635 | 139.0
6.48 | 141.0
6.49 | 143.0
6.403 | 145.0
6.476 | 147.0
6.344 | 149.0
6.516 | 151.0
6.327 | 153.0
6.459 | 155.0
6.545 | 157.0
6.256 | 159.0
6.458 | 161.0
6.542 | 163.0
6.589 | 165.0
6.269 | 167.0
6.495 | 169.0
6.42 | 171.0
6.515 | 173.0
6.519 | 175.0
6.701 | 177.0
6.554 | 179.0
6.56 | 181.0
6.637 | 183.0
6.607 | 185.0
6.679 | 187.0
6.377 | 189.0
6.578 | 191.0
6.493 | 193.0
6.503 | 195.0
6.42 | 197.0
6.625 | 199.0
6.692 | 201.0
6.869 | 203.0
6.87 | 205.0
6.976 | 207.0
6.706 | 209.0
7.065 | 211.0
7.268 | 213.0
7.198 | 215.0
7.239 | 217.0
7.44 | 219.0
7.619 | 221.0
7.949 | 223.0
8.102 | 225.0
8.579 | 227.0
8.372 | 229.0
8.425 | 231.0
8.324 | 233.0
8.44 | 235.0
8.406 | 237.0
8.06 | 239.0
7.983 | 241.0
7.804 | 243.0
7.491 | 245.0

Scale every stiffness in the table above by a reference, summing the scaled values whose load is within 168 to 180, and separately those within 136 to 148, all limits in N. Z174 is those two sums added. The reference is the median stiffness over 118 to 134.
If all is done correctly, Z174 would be 12.2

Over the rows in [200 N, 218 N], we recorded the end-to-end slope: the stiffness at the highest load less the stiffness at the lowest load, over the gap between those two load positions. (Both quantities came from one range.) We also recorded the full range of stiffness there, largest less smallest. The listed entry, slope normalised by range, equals 0.059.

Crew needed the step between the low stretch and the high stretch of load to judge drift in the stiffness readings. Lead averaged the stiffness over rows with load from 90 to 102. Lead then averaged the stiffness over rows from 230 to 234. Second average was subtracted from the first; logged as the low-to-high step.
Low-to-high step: -0.90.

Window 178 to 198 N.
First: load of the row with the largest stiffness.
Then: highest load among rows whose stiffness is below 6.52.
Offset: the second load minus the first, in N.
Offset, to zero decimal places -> 10 N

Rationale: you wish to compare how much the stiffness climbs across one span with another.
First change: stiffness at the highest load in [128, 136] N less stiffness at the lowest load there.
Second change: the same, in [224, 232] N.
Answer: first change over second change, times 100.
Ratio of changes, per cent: 14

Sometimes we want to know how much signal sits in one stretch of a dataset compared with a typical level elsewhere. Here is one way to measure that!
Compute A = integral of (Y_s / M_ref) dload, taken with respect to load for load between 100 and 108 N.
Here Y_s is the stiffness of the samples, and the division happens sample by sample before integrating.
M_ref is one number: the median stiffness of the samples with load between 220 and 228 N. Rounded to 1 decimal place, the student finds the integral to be 7.6 N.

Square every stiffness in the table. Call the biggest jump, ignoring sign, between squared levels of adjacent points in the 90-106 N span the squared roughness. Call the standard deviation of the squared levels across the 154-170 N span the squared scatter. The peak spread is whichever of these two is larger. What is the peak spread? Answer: 6.8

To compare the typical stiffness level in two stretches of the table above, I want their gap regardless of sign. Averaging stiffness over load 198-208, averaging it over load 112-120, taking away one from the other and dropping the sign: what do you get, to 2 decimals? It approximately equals 0.11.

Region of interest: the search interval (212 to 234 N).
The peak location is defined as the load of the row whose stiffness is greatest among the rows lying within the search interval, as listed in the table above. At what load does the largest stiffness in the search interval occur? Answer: 227.0 N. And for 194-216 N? 213.0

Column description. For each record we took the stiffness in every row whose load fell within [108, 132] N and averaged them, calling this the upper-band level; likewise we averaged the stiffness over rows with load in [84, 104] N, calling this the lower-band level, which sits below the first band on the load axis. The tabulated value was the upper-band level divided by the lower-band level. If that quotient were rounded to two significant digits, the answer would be 0.91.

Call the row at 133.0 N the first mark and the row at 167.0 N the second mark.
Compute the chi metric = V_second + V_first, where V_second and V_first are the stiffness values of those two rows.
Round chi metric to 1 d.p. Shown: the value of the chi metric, 12.7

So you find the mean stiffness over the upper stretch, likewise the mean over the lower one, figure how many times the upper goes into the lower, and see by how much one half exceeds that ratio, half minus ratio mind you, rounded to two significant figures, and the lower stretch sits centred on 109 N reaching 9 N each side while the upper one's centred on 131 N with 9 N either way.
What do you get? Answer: -0.61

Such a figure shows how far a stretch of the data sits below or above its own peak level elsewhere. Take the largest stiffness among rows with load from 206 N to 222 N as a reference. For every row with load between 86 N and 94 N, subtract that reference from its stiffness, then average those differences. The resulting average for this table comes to -0.73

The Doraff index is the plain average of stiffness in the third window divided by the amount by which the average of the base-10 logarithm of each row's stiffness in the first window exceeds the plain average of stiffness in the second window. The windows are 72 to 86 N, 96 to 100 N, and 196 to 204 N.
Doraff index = -0.98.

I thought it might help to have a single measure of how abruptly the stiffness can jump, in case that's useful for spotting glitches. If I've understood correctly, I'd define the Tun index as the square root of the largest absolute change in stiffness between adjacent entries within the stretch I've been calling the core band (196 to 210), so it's 0.520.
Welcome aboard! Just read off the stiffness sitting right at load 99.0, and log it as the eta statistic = 7.595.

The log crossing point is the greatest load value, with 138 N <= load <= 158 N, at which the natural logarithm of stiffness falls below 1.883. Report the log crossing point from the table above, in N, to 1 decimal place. 157.0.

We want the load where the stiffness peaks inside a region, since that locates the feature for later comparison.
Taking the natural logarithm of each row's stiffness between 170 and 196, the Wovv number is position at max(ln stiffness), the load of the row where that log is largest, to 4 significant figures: 177.0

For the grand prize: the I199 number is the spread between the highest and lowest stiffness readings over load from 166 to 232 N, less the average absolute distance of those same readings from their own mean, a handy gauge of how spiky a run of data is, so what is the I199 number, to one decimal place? 1.8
